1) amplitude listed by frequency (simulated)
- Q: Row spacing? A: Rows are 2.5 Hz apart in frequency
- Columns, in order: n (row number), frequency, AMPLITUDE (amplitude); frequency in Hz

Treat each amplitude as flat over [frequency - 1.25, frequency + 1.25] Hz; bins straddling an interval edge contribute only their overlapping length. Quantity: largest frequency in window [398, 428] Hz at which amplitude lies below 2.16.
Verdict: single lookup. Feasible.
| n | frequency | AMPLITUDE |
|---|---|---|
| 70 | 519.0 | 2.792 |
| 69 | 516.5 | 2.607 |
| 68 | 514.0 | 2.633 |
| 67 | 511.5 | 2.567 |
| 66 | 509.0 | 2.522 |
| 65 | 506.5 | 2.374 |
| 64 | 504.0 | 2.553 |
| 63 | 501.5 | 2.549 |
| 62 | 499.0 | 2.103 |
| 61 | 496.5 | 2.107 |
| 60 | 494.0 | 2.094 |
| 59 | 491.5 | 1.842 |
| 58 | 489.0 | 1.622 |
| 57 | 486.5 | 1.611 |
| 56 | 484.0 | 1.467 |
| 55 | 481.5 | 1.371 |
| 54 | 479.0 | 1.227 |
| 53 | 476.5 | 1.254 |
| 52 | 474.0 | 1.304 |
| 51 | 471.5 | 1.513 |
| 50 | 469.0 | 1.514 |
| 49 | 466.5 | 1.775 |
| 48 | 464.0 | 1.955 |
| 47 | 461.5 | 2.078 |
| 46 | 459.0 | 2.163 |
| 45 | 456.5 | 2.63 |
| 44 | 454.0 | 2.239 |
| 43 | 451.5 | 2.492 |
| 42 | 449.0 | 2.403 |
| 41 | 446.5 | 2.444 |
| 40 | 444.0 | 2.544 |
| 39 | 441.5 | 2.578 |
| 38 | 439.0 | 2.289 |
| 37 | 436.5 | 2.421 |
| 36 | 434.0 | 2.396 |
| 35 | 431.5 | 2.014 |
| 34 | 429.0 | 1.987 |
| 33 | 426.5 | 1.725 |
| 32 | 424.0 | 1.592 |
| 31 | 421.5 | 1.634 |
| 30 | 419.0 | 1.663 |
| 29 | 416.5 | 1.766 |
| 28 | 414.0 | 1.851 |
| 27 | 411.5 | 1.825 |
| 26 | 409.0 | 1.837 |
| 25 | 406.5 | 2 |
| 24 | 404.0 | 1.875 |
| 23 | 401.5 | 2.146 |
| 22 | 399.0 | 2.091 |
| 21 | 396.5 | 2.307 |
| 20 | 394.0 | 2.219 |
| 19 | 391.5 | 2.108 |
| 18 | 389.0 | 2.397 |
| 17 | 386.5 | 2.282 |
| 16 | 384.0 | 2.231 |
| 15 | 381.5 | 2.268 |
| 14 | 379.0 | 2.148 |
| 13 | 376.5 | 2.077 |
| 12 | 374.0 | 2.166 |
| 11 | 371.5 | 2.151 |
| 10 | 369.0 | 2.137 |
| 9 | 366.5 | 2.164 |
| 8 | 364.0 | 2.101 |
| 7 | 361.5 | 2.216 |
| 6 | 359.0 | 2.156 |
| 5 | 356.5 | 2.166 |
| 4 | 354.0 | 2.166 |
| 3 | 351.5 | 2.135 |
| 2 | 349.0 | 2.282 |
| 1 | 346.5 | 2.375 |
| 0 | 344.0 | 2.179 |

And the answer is 426.5 Hz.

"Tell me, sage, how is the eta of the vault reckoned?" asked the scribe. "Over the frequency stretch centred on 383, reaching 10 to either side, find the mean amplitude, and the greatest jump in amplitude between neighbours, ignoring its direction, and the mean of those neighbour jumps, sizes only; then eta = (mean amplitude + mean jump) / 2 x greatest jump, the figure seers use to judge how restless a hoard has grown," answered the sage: 0.34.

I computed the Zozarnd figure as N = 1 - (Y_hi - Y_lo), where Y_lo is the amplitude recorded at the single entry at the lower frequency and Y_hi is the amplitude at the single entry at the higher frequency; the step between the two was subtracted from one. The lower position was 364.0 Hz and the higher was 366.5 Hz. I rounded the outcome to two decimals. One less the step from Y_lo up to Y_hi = 0.94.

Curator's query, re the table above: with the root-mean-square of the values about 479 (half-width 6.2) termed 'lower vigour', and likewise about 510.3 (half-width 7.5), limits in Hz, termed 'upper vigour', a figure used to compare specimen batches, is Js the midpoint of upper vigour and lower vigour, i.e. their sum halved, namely 1.94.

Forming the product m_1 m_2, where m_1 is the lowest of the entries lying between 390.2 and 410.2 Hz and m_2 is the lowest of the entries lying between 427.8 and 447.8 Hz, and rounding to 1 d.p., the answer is 3.7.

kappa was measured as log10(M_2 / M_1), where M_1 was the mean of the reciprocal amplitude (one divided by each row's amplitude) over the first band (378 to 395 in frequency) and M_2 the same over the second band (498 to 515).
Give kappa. -0.04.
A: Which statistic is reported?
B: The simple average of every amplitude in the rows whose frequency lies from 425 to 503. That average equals 1.99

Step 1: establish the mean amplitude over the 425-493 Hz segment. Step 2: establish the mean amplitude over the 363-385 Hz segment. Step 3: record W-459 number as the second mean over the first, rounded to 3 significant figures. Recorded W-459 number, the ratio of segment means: 1.10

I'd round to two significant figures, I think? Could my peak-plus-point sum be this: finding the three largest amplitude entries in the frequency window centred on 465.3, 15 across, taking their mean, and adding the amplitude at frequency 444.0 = 4.6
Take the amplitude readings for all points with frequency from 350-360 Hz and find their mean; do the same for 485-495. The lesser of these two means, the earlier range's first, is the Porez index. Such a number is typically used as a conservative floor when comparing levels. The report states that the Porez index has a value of 1.8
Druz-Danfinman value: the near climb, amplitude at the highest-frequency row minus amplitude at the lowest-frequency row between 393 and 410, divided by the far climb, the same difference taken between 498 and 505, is -0.85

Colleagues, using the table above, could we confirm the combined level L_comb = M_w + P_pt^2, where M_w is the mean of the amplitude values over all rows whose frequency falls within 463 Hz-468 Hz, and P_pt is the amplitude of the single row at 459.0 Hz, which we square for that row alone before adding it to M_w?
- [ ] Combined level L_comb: 6.5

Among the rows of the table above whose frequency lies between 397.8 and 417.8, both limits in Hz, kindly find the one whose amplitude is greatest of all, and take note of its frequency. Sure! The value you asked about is 401.5 Hz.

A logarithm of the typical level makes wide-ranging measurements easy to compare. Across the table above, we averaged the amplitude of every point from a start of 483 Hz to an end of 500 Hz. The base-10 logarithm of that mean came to 0.26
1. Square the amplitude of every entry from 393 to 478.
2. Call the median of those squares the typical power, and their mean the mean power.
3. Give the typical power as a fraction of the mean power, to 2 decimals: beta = 0.96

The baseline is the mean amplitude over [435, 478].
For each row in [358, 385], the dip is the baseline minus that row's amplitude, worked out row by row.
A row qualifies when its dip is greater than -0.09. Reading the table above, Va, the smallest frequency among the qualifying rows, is 359.0 Hz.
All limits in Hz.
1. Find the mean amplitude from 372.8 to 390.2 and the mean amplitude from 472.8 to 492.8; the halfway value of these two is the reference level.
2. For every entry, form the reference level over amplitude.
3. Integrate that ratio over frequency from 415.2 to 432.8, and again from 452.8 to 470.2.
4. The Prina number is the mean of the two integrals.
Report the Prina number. 17.3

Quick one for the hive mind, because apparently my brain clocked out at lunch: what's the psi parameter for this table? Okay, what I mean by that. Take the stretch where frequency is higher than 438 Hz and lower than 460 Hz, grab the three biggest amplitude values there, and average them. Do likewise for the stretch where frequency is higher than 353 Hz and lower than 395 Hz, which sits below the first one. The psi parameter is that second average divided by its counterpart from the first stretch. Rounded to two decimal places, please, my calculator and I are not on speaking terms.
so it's 0.90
